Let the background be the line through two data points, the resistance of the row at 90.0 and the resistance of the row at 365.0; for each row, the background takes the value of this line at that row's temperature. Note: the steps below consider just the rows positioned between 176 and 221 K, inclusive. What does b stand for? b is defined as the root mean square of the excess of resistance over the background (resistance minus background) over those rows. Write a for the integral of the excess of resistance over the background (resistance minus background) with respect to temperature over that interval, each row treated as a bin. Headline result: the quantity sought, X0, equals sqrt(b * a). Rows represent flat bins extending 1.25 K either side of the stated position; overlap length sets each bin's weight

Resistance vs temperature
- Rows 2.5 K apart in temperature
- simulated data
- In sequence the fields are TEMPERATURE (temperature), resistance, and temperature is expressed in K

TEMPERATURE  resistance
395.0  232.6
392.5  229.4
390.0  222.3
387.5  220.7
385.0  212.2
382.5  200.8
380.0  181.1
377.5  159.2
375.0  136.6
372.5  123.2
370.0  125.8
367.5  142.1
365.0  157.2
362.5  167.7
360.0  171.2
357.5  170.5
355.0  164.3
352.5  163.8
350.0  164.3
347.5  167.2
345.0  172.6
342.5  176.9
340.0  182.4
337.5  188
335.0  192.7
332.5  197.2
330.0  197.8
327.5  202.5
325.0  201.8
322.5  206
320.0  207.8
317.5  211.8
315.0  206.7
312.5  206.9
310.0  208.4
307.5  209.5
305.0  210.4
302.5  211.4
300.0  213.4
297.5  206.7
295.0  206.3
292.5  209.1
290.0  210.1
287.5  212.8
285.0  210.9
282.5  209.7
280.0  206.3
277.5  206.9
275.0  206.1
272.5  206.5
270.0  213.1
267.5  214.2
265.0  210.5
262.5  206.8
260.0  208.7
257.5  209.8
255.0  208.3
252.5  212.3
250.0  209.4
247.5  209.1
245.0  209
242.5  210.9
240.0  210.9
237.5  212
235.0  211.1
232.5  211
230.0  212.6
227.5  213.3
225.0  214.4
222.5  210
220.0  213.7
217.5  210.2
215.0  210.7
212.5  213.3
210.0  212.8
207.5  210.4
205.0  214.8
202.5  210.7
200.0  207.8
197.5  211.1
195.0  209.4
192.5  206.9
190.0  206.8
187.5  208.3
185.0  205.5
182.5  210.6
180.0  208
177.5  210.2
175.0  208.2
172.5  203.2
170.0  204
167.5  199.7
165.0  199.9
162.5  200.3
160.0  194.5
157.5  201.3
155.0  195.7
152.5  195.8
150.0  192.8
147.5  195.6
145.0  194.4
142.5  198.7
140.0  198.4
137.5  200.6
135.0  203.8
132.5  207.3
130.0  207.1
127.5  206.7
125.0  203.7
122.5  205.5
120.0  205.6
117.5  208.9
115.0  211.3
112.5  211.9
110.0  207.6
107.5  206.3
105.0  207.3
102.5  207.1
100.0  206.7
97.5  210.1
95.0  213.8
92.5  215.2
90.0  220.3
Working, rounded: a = 658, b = 16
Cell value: 101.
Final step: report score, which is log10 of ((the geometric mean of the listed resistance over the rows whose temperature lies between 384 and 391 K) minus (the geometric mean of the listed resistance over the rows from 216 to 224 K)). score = 0.8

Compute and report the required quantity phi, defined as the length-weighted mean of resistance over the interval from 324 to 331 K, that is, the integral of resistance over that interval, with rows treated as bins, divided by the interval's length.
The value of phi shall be 200.8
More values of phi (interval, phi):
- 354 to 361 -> 168.7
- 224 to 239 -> 212.3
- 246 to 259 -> 209.7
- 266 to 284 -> 209.0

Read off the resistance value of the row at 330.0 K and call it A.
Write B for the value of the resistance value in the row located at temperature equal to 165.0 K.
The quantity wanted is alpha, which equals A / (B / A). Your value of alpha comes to 196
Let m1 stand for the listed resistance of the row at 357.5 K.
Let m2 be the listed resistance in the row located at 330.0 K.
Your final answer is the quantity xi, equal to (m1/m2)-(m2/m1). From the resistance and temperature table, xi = -0.30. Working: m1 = 170.5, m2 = 197.8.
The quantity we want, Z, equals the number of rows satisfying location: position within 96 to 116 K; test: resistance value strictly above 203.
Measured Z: 8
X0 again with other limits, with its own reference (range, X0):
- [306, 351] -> 203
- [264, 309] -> 232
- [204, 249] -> 152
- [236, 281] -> 188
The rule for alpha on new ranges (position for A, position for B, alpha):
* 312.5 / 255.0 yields 206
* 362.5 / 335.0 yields 146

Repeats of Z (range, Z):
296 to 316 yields 8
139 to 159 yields 0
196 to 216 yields 8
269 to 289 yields 8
